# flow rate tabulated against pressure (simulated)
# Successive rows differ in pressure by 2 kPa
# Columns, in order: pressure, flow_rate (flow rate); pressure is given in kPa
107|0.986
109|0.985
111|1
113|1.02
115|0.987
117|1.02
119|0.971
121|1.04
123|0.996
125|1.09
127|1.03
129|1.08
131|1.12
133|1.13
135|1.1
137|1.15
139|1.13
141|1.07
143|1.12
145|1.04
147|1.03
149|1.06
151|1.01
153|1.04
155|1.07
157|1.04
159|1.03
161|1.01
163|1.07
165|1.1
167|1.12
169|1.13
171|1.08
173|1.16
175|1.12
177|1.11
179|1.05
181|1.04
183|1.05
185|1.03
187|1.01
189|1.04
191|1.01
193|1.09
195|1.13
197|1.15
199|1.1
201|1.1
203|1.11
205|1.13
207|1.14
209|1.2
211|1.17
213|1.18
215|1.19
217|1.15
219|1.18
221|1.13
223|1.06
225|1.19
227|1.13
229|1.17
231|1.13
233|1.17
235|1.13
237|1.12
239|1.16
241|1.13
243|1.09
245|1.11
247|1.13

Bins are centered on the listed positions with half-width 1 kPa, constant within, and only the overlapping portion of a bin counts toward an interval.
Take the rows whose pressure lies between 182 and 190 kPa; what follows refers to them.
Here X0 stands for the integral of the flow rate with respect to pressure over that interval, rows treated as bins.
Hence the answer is 8.3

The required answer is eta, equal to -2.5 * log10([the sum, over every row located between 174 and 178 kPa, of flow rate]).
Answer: -0.9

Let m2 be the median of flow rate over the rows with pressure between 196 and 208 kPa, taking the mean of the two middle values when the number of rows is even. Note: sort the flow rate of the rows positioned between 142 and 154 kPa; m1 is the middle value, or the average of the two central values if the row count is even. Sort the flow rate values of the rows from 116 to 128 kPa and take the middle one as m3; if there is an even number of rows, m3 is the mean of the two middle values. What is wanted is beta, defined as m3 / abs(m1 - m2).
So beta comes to 13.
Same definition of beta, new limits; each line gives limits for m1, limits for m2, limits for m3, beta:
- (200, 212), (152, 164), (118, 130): 11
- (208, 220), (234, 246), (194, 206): 20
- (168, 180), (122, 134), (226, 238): 38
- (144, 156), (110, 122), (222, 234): 38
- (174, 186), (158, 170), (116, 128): 29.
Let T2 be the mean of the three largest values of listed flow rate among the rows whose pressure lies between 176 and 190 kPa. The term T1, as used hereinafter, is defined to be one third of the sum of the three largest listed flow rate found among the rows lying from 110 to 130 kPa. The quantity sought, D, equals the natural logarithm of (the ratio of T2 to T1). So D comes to 0.000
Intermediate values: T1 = 1.07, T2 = 1.07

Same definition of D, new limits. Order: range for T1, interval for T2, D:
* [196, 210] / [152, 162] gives -0.102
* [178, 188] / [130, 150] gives 0.082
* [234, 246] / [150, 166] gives -0.054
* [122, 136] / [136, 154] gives 0.015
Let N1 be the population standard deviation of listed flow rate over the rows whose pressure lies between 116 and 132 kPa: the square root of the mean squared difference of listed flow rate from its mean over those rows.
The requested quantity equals 0.047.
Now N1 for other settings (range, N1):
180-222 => 0.059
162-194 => 0.044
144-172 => 0.037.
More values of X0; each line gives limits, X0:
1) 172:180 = 8.9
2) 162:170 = 8.8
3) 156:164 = 8.3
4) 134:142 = 8.9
